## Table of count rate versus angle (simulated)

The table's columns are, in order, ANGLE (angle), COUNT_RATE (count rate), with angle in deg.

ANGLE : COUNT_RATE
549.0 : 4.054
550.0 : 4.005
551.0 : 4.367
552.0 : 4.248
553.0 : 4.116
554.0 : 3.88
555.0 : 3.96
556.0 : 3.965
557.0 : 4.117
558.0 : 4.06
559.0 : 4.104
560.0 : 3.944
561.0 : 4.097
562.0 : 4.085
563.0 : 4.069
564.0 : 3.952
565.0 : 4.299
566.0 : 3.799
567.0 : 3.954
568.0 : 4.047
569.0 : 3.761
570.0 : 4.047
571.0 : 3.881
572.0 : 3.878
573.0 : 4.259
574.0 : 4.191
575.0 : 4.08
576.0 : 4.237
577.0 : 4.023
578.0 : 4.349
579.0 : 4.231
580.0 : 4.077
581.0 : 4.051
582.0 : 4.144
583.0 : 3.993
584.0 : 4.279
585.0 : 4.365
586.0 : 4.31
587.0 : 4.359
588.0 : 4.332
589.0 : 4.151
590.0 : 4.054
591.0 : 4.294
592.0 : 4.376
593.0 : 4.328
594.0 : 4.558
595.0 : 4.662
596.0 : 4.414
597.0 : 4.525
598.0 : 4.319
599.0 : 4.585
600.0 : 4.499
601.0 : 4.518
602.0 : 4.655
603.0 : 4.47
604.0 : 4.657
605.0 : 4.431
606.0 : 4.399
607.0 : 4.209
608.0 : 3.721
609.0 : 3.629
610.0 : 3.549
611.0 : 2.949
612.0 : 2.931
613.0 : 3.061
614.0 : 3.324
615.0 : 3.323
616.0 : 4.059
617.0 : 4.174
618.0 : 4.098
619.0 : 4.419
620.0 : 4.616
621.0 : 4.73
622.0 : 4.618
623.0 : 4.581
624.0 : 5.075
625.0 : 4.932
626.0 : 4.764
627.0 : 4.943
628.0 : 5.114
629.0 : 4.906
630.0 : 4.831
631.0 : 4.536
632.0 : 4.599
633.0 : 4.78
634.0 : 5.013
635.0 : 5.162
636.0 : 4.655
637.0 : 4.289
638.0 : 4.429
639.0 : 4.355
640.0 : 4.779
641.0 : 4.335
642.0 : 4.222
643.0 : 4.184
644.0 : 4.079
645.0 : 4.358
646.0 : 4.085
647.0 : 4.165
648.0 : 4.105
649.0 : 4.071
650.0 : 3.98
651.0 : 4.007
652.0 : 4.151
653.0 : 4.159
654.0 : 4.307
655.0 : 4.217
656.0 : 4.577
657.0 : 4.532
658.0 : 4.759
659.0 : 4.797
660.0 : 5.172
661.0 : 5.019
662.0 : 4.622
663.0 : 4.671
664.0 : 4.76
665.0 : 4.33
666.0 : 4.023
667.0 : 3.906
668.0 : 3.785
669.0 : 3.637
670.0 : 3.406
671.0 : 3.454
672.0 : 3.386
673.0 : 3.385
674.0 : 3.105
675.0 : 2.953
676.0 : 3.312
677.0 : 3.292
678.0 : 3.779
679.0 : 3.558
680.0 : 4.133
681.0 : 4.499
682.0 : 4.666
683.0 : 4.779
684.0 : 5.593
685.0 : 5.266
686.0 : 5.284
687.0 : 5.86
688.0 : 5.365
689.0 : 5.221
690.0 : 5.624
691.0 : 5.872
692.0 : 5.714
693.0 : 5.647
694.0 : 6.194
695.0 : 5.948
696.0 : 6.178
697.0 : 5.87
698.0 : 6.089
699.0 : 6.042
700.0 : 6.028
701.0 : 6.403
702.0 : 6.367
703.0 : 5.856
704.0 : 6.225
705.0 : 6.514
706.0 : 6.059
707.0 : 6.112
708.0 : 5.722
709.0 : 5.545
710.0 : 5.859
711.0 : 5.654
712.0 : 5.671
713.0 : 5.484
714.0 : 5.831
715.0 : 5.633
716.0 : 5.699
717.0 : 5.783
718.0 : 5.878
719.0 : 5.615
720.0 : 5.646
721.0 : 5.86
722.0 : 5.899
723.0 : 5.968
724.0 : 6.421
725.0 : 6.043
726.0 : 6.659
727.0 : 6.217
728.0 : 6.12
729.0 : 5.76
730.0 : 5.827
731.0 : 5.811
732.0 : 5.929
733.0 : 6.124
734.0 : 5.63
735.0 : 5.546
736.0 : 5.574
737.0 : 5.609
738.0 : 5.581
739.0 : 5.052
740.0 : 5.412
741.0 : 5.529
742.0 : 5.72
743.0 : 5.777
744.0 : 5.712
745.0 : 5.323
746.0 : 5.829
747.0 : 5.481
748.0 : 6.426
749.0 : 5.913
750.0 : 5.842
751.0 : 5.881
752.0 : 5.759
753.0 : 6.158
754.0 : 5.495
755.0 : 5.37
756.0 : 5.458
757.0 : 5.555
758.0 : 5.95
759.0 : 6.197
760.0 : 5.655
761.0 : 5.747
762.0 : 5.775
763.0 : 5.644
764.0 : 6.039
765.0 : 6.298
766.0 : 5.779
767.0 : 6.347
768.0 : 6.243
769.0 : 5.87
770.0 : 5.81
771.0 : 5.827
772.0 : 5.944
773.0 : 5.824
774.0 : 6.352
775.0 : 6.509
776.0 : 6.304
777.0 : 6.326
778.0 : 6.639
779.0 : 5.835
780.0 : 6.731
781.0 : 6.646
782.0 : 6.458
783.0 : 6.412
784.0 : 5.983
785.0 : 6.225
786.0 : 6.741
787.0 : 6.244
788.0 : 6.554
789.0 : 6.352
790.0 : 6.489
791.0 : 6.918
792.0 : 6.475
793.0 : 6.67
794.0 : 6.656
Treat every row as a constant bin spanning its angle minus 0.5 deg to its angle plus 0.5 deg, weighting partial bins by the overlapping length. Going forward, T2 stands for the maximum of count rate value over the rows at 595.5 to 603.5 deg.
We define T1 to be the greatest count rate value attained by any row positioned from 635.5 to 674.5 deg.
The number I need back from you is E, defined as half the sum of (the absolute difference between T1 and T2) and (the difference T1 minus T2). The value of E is 0.5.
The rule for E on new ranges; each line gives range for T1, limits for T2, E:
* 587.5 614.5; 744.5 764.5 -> 0.0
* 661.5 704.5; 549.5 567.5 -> 2.0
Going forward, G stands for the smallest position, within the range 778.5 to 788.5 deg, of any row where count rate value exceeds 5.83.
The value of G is 779.0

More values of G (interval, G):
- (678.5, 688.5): 687.0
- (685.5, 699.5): 687.0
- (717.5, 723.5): 718.0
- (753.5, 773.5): 758.0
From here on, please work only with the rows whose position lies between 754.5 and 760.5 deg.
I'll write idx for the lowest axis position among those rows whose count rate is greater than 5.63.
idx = 758.0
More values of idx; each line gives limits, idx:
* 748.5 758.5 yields 749.0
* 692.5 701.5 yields 693.0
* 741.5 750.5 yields 742.0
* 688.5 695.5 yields 691.0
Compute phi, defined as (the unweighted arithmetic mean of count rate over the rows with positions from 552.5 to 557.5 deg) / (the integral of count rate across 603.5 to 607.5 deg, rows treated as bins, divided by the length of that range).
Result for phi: 0.91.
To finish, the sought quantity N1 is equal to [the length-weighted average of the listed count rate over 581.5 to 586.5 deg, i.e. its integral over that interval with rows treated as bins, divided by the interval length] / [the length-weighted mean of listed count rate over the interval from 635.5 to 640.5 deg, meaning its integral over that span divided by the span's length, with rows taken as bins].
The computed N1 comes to 0.94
